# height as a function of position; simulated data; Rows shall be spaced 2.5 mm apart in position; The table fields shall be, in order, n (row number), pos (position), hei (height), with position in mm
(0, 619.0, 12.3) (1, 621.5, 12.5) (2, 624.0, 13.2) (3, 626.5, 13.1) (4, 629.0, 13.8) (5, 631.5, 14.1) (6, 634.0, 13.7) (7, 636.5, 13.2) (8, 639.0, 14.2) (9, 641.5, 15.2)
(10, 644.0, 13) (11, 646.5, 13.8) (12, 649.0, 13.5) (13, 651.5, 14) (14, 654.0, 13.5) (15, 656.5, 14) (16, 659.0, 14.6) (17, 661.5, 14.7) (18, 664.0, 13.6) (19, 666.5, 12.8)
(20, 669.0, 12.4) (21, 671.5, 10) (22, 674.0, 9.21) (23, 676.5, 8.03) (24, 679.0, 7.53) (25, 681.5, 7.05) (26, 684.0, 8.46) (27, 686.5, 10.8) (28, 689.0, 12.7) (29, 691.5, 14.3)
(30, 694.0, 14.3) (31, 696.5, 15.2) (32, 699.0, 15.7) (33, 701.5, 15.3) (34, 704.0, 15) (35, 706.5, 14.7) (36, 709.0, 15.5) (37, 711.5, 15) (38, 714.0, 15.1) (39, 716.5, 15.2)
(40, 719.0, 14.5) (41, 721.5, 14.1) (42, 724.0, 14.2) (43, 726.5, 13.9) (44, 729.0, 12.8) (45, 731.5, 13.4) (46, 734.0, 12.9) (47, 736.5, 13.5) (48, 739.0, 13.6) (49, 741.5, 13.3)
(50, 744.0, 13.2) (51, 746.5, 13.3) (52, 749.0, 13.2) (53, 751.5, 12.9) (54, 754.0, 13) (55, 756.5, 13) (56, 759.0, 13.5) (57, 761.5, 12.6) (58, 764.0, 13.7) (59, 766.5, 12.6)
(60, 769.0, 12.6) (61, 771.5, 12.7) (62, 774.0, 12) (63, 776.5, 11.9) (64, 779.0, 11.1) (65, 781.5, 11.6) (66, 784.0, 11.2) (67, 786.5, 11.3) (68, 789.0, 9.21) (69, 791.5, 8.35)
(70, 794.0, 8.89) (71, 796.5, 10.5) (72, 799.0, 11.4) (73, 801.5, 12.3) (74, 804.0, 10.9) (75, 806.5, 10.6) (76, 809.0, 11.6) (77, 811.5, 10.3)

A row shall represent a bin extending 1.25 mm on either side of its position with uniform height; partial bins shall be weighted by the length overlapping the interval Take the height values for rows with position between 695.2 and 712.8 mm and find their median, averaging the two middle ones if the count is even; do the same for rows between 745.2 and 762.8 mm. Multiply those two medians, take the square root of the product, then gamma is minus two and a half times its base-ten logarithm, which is -2.87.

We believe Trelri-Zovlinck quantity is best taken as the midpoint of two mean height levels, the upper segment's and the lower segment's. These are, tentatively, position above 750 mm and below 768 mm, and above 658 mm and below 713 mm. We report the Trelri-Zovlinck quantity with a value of 12.8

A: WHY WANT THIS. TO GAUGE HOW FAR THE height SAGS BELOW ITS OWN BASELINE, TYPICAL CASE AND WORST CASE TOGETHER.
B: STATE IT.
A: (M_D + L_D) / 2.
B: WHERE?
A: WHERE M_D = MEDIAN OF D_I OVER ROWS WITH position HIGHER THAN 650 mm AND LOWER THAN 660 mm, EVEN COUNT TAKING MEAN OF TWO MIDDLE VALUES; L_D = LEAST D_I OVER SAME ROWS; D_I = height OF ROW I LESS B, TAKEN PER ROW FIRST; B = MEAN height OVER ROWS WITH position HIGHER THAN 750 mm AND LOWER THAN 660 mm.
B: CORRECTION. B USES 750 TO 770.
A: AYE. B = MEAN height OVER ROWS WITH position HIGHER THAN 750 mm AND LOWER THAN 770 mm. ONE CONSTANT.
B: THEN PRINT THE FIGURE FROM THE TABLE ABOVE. 0.8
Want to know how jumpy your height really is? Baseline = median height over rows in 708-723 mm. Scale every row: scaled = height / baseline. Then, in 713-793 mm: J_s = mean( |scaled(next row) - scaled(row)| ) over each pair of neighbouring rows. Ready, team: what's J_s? 0.032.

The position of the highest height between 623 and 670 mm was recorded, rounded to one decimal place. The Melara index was 641.5 mm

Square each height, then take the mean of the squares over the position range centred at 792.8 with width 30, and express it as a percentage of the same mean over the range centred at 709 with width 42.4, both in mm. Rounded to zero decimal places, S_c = 54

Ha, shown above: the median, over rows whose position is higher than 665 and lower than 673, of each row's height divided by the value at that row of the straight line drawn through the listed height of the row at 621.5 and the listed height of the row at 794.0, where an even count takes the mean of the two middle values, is 1.08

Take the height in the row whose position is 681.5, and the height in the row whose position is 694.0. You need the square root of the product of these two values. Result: 10.0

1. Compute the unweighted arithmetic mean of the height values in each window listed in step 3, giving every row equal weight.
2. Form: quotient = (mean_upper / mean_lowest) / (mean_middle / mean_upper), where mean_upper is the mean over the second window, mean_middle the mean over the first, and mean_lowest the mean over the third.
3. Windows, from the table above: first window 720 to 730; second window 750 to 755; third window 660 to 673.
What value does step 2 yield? 0.96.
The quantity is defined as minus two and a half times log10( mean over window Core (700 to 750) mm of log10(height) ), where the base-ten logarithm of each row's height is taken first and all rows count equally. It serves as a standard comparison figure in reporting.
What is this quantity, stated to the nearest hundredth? -0.15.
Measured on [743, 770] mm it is -0.12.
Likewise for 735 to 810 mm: -0.08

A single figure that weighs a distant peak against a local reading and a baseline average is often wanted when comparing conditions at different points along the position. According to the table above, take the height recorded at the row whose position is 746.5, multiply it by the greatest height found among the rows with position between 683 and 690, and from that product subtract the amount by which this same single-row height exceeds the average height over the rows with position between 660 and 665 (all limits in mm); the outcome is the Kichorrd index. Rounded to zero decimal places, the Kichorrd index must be 170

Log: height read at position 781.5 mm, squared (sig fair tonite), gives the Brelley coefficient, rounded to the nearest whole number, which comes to 135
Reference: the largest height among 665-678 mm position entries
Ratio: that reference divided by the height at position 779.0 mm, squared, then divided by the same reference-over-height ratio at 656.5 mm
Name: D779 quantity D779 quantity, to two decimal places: 1.45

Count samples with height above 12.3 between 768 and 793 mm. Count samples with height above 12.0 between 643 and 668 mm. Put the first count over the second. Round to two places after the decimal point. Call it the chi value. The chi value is 0.20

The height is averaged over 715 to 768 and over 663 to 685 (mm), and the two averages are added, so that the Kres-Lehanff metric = 23.3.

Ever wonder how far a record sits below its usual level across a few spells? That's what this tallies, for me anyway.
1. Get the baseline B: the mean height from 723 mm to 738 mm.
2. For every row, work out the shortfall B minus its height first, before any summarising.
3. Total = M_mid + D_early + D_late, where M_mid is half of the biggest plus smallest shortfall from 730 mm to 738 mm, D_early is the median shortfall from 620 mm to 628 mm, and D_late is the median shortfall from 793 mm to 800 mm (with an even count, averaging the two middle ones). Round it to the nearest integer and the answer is 4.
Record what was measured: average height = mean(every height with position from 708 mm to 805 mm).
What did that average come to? 12.7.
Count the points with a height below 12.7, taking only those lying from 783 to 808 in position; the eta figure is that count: 10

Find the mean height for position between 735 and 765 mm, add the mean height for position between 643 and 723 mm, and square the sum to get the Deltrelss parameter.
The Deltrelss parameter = 691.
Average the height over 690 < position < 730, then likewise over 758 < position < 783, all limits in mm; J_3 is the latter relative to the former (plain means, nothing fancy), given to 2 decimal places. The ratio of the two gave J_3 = 0.85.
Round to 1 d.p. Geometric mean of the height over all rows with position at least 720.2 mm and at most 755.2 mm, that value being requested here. 13.4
